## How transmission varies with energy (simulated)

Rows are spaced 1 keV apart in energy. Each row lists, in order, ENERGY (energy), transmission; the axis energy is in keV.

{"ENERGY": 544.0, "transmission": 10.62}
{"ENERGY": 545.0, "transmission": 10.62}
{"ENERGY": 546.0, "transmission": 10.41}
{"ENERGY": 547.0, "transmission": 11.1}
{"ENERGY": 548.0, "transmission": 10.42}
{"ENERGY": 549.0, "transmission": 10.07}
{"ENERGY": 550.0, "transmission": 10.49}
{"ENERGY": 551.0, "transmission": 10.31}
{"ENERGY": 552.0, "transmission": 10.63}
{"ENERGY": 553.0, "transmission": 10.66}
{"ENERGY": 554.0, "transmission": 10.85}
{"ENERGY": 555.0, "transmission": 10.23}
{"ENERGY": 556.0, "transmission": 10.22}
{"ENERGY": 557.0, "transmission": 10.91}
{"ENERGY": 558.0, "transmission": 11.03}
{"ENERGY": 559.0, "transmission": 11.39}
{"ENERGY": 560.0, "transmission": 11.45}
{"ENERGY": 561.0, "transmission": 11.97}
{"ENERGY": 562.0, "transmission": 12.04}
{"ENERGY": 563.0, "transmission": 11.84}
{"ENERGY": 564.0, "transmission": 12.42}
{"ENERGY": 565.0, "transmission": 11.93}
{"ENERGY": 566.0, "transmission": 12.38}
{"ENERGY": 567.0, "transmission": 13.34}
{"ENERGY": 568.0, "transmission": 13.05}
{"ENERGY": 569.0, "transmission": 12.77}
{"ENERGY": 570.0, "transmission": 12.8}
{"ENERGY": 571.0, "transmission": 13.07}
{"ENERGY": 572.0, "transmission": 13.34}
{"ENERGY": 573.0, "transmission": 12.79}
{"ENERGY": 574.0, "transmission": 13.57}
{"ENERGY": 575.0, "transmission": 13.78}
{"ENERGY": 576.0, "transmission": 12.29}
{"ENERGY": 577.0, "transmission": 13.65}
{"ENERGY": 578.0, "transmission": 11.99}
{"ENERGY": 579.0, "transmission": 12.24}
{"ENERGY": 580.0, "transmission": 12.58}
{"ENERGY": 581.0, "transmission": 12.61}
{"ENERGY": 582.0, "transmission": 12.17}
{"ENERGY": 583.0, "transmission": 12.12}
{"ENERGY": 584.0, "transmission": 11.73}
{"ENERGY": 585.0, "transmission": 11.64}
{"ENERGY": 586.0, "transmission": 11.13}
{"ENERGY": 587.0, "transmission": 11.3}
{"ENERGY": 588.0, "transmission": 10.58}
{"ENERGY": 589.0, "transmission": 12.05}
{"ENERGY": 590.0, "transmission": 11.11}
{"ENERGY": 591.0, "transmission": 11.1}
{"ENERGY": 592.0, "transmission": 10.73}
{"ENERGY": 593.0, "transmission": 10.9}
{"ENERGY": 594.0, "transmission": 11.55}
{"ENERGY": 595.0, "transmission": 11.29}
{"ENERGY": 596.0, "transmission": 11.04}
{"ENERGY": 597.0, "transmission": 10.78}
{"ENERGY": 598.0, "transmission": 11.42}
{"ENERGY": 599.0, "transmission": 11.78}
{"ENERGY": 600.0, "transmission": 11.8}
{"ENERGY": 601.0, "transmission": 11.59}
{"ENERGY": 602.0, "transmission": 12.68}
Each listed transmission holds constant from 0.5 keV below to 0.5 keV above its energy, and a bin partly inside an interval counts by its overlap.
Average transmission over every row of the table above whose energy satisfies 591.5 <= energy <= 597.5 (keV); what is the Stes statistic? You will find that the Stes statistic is 11.0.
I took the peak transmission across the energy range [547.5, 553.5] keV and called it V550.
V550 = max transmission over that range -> 10.66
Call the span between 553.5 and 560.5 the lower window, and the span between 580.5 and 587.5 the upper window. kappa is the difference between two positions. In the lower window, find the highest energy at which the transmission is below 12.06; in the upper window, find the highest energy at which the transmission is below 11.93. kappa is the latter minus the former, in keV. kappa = 27 keV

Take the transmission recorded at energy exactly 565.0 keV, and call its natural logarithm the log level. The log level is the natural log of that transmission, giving 2.479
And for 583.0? 2.495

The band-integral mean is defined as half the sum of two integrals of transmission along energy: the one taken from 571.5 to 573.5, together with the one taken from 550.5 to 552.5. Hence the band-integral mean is 23.5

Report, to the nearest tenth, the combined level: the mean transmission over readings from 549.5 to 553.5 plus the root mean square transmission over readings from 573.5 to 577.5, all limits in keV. 23.9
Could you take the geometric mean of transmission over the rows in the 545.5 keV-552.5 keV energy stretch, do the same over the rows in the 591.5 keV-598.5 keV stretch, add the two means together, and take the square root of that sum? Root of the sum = 4.65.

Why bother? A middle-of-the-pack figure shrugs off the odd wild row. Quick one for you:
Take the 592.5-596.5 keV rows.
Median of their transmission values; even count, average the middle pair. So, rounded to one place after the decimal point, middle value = 11.2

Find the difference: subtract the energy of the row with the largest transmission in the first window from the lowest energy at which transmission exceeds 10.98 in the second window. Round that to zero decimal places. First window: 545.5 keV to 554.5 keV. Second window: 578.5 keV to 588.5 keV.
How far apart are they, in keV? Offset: 32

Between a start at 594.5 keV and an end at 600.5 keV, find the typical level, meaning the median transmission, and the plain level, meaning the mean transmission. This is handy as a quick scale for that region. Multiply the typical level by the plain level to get 129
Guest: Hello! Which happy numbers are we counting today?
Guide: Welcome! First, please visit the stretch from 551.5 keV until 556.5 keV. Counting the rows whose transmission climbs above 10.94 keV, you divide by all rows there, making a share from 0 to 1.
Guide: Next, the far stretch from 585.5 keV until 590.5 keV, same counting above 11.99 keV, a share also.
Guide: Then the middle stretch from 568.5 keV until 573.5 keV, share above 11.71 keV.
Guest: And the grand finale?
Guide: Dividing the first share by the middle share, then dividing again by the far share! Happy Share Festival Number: 0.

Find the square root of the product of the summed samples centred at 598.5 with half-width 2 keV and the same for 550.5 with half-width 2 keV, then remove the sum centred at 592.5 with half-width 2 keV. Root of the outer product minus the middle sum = -1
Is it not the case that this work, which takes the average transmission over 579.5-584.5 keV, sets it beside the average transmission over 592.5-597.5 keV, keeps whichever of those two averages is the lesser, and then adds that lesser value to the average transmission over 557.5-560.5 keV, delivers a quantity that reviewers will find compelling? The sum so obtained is 22.4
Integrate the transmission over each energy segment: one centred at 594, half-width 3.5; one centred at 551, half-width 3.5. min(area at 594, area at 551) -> 73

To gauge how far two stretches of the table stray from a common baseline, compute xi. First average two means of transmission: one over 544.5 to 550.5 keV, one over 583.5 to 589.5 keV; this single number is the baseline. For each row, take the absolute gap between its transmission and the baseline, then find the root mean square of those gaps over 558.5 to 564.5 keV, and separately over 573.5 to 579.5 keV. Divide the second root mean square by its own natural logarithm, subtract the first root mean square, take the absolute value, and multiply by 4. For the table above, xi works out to 7.5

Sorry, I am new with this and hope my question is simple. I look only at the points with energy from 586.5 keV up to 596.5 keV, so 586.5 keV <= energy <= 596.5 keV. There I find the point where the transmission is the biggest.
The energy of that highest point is 589.0 keV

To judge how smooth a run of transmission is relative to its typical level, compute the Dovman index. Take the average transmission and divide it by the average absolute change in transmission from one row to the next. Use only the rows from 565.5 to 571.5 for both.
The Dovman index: 35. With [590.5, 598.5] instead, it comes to 30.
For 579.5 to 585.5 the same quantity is 61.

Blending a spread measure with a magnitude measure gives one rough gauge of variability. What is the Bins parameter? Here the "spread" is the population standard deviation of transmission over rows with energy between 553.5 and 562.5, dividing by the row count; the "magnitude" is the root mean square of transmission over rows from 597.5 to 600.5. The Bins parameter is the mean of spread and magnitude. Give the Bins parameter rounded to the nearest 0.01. 6.14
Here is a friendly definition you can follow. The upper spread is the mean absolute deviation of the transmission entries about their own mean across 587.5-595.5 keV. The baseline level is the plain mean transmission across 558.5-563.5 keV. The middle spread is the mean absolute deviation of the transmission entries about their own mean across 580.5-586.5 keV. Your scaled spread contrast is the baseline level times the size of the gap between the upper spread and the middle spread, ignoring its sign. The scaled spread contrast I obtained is 0.6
